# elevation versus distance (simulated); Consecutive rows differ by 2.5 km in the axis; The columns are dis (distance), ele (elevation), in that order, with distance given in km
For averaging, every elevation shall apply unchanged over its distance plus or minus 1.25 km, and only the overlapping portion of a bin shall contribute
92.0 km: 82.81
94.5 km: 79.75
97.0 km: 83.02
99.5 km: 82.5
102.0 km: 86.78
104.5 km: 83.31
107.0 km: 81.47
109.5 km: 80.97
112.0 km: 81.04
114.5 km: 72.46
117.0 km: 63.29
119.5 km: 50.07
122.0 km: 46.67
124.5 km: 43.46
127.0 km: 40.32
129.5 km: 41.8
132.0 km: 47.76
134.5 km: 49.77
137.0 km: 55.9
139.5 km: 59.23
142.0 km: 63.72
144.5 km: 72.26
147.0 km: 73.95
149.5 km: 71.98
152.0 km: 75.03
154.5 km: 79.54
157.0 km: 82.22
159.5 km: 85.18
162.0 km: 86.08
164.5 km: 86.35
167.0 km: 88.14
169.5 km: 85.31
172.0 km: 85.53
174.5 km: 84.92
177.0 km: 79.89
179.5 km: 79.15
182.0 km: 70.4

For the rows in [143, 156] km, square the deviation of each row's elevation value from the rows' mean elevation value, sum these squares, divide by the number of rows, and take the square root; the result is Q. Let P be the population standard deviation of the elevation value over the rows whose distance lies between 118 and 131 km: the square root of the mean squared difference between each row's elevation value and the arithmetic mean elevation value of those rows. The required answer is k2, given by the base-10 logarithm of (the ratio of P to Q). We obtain 0.1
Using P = 4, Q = 3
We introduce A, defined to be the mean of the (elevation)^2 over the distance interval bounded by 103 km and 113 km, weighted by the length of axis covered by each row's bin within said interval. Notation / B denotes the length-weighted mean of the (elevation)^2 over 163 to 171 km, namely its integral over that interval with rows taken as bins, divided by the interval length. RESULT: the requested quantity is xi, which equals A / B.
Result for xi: 0.9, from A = 6699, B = 7492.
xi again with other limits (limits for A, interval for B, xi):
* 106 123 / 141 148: 1.0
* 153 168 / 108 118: 1.3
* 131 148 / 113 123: 1.0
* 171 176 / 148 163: 1.1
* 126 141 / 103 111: 0.4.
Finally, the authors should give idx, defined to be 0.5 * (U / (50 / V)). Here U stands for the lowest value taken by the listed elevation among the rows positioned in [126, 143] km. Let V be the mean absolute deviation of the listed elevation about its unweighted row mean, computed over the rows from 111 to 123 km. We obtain 5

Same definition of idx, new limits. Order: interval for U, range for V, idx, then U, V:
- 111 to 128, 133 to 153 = 3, 40.32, 8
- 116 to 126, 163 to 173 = 0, 43.46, 1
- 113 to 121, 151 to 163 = 2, 50.07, 3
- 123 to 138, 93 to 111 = 1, 40.32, 2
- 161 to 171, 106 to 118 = 5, 85.31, 6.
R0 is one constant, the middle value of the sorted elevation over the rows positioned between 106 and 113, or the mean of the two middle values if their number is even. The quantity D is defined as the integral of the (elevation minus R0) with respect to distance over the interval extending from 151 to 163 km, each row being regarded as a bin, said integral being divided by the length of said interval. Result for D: 0.6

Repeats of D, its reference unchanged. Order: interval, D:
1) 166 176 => 4.7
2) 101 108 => 2.8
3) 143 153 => -8.0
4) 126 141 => -31.5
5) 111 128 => -24.4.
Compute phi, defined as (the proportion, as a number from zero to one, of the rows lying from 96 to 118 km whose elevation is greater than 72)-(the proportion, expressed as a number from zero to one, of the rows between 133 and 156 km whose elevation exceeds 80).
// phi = 0.9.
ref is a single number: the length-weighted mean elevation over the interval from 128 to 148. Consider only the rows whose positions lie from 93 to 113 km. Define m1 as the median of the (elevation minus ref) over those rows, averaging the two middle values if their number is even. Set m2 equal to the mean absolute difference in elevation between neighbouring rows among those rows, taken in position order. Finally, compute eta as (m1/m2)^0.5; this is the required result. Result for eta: 3.5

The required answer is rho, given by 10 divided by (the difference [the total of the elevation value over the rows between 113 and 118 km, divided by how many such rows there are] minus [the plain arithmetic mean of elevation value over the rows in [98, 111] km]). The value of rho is -0.7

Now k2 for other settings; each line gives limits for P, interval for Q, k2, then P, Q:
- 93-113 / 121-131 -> -0.1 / 2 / 2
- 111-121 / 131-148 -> 0.1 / 11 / 9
